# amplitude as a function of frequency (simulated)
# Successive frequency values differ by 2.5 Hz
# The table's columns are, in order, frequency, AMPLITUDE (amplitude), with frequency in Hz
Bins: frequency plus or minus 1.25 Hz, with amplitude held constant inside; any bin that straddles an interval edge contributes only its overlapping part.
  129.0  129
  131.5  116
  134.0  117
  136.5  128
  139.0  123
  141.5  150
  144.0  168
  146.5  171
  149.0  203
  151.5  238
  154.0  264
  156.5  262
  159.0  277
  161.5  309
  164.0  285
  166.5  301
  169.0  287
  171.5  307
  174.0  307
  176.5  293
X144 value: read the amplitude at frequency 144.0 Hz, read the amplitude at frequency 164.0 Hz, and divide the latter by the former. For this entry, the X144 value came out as 1.7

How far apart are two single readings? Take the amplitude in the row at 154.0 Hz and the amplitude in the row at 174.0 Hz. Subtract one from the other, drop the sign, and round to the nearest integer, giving 43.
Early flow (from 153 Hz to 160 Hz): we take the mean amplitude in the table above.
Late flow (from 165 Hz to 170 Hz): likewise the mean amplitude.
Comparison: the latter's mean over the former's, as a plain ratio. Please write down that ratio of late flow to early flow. 1.10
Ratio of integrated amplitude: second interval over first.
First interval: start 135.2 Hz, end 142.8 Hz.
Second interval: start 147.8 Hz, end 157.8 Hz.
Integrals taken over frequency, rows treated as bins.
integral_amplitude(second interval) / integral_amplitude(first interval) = 2.4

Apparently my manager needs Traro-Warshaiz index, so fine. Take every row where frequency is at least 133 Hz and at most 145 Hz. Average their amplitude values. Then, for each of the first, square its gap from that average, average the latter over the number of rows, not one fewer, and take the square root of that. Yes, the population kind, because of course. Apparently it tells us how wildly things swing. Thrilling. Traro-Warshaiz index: 19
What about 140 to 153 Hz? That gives 31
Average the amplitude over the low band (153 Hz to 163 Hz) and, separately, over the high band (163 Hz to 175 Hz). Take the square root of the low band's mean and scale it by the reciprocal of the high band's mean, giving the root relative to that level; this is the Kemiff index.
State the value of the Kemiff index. 0.056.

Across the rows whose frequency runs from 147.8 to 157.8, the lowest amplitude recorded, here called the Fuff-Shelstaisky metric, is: 203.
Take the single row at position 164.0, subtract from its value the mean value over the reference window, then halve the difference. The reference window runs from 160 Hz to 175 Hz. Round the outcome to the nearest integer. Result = -7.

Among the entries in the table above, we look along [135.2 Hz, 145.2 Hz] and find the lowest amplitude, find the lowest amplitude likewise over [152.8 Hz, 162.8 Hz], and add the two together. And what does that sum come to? 385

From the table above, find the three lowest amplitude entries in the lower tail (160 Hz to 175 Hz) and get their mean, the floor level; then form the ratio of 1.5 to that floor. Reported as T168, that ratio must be 0.0052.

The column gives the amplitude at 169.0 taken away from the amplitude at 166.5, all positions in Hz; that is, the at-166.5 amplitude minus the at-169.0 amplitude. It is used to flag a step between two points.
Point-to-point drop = 14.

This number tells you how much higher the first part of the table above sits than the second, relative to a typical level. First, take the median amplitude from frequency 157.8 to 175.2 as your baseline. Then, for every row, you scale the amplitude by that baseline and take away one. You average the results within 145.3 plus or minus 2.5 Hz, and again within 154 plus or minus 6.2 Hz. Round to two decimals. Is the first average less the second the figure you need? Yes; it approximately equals -0.26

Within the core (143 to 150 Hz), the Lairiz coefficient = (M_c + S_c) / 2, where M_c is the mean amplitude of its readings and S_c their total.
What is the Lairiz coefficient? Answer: 361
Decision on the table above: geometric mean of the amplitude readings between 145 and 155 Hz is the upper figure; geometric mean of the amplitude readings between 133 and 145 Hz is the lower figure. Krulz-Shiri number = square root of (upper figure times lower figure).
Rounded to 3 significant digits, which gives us 171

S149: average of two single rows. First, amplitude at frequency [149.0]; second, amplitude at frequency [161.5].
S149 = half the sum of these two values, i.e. 256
